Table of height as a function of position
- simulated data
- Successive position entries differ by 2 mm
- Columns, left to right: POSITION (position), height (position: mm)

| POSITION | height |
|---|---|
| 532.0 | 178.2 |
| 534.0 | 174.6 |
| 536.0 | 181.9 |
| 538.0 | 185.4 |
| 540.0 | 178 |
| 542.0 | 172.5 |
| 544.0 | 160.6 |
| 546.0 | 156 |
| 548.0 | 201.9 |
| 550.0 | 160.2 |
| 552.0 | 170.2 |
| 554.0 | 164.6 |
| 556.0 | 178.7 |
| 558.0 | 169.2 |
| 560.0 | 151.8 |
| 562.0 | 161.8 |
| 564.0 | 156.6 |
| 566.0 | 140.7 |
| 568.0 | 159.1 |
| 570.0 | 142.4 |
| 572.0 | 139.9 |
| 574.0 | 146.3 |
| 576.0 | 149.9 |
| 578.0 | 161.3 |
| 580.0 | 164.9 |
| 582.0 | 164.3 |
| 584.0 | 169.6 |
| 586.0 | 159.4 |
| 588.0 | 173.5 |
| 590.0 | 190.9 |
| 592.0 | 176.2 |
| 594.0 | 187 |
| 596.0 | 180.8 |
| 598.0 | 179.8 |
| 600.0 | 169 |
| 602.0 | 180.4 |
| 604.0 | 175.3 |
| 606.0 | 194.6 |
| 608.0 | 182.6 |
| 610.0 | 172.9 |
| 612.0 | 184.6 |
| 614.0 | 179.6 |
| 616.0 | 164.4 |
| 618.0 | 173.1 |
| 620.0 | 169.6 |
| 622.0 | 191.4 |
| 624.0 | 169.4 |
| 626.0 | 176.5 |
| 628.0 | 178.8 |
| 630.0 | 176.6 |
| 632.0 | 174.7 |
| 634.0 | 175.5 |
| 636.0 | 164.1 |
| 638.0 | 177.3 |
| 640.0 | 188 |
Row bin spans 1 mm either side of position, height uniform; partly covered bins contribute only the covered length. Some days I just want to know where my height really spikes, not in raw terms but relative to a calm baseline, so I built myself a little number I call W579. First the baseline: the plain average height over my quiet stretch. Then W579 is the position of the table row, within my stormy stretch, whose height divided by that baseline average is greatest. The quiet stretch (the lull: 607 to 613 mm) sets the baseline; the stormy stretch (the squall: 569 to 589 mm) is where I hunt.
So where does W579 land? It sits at 588.0 mm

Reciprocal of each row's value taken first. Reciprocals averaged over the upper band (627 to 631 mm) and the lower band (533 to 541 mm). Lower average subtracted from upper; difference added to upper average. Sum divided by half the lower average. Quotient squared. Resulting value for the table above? 4.20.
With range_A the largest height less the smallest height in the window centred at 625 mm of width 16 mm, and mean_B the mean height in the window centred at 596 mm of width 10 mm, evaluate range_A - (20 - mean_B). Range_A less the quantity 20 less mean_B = 181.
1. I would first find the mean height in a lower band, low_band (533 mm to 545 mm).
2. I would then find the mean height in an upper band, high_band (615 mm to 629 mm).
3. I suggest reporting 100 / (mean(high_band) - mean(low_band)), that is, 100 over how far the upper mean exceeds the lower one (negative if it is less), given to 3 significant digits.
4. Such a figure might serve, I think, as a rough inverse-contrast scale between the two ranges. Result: -132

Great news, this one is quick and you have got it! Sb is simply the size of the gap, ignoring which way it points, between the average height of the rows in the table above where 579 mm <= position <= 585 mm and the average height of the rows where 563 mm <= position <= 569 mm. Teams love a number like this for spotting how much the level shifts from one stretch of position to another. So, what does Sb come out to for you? 14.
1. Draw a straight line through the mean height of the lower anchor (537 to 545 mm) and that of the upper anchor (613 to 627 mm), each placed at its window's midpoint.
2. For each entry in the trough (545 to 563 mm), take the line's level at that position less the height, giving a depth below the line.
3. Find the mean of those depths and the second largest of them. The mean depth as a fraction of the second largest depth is 0.33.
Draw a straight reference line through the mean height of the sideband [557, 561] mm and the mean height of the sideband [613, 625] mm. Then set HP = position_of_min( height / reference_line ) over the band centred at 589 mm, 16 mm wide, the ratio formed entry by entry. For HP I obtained 586.0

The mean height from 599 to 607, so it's 180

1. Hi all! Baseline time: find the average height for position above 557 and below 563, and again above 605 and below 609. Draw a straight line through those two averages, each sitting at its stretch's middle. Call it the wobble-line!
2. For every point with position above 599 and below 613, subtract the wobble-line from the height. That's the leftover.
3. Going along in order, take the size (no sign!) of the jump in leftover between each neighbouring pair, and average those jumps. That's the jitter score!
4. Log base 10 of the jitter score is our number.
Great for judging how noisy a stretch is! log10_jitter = 1.06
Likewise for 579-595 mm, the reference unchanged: 1.01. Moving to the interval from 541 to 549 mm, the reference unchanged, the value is 1.33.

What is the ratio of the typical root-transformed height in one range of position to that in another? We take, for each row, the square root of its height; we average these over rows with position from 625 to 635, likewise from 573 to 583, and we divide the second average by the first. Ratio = 0.944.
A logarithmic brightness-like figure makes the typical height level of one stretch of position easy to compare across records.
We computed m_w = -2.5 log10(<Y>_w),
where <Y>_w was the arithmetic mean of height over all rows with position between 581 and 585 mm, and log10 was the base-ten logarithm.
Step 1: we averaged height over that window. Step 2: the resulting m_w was -5.56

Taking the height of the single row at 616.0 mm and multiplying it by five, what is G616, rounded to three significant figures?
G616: 822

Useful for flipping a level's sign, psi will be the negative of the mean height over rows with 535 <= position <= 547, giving -172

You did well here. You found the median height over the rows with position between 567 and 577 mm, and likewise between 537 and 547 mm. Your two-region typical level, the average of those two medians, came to 159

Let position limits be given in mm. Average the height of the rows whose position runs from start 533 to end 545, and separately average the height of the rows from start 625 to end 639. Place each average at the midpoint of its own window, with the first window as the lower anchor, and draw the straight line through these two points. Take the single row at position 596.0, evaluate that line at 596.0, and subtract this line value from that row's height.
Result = 5.7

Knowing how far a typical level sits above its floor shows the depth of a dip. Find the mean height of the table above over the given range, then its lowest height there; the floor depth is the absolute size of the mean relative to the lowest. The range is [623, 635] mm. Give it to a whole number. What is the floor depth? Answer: 6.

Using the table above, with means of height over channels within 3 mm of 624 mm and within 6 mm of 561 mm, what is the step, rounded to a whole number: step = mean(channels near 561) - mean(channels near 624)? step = -19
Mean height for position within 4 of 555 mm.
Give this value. 171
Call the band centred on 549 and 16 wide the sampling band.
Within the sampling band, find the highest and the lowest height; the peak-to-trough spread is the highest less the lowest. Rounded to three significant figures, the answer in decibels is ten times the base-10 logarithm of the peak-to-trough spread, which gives 16.6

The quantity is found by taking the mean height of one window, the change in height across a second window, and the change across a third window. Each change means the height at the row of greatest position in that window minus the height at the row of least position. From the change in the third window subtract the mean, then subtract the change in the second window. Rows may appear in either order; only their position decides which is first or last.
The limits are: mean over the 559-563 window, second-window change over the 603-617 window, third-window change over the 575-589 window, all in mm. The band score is -122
